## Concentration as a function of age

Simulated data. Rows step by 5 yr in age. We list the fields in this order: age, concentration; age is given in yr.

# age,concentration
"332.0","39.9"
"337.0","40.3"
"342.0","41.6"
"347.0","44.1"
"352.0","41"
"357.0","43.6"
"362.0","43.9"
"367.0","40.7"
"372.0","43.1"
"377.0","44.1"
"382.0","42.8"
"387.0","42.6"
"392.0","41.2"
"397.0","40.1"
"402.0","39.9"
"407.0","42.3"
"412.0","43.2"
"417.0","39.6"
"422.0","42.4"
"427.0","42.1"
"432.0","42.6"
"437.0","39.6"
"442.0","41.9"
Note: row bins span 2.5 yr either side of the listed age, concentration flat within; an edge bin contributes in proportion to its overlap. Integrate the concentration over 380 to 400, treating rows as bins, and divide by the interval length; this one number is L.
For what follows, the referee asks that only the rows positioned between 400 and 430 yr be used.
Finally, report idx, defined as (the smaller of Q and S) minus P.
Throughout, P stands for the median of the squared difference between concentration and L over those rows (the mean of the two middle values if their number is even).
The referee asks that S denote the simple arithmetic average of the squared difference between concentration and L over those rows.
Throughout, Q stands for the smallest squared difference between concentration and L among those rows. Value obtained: -1.3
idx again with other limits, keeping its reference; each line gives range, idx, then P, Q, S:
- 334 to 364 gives -2.8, 2.8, 0.00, 2.9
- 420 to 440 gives -0.6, 0.8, 0.25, 1.5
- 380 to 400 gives -1.1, 1.2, 0.16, 1.2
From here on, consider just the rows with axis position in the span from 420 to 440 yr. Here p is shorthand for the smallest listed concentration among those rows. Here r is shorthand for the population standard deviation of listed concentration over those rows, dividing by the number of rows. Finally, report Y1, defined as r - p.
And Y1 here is -38.4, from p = 39.6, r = 1.21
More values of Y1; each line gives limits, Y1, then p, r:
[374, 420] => -38.1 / 39.6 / 1.52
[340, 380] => -39.4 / 40.7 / 1.34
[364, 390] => -39.6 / 40.7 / 1.11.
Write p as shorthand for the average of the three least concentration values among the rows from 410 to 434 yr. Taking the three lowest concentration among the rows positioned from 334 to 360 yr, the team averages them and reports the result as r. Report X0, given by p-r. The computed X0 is 0.4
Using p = 41.4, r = 41.0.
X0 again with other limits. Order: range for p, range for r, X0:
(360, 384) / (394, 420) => 2.3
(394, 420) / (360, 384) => -2.3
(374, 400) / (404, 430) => 0.0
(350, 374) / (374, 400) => 0.3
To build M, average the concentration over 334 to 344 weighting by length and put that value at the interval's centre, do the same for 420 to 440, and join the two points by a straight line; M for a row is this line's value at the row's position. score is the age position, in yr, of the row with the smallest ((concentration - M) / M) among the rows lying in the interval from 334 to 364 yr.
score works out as 337.0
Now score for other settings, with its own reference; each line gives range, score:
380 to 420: 417.0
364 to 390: 367.0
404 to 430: 417.0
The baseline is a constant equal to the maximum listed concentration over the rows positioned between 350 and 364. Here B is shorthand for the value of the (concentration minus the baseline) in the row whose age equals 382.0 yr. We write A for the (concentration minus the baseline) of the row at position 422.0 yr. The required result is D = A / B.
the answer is 1.4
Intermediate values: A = -1.5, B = -1.1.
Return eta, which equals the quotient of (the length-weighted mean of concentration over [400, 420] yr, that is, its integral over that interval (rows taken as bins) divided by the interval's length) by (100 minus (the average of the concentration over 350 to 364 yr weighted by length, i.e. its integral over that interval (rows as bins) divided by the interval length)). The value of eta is 0.723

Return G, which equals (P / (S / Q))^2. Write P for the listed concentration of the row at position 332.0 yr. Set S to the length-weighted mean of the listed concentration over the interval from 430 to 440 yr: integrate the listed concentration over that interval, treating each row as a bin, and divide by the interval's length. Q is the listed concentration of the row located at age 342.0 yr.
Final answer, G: 1634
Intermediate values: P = 39.9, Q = 41.6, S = 41.1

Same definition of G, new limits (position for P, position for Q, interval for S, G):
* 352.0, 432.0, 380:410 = 1772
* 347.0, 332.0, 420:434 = 1726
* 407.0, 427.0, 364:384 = 1739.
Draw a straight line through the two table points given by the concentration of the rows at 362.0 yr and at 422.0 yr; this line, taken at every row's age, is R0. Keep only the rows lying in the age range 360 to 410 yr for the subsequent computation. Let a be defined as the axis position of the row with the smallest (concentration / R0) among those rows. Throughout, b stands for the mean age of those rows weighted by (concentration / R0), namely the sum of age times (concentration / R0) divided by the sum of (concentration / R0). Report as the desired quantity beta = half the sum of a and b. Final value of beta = 375.7 yr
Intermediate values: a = 367.0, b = 384.4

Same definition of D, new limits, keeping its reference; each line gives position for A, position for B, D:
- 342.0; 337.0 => 0.6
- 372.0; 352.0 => 0.3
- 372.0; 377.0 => -4.0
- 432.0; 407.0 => 0.8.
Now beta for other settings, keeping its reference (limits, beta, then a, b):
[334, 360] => 342.1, 337.0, 347.2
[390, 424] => 404.6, 402.0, 407.2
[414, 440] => 422.0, 417.0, 427.0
